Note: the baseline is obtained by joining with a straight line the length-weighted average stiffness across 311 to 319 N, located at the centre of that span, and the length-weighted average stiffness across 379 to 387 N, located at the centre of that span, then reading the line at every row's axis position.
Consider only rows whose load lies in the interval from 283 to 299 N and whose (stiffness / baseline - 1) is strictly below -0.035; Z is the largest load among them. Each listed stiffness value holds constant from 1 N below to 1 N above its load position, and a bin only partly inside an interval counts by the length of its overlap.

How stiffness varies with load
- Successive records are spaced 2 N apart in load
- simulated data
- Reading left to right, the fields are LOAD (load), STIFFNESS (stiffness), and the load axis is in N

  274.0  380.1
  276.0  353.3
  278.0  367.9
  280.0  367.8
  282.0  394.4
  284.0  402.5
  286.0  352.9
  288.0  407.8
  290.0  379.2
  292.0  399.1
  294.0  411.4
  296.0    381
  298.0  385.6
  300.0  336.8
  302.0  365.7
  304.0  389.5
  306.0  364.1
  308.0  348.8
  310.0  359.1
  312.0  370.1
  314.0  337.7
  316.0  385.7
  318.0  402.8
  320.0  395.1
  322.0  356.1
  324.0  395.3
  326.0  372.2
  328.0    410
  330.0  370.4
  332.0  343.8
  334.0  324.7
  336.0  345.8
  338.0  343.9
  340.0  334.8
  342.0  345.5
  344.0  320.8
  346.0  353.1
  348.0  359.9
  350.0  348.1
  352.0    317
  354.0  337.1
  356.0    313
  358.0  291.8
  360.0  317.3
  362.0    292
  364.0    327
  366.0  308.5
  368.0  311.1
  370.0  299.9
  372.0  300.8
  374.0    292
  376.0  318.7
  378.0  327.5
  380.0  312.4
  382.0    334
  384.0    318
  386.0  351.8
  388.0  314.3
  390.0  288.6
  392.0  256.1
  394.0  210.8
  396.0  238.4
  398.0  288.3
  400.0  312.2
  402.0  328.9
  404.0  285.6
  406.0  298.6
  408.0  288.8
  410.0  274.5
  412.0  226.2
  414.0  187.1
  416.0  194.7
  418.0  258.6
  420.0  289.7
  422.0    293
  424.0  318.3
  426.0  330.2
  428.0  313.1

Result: 286.0 N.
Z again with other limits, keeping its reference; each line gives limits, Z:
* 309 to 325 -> 322.0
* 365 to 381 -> 380.0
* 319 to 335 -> 334.0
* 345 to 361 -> 360.0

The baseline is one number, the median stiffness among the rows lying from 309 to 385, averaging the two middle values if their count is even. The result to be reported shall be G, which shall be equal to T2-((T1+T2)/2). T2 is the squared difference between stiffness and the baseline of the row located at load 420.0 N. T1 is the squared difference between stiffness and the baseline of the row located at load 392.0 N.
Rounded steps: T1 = 6376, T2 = 2139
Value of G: -2118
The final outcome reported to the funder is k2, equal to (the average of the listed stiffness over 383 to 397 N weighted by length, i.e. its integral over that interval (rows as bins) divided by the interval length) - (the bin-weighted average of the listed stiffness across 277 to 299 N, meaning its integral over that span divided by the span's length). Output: -104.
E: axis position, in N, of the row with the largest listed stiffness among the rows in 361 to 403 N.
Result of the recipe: 386.0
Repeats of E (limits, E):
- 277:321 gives 294.0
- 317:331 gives 328.0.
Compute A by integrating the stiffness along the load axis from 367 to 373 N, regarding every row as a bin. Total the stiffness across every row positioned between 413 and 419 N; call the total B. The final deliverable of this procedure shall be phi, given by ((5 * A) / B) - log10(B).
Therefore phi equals 11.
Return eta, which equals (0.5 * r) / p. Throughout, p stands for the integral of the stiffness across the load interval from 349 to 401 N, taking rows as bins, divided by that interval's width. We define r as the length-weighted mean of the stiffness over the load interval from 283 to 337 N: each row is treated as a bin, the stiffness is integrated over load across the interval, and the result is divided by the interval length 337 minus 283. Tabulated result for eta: 0.61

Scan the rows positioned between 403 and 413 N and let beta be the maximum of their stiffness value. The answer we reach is 298.6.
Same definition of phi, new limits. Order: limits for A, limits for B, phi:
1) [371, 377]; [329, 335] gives 6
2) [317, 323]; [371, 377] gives 10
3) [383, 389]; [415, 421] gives 10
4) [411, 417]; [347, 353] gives 3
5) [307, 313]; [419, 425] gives 9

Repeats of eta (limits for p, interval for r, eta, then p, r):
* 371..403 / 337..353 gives 0.57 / 300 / 340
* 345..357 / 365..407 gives 0.44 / 338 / 300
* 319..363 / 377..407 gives 0.43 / 345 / 298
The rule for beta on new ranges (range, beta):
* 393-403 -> 328.9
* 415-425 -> 318.3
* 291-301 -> 411.4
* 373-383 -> 334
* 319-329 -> 410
